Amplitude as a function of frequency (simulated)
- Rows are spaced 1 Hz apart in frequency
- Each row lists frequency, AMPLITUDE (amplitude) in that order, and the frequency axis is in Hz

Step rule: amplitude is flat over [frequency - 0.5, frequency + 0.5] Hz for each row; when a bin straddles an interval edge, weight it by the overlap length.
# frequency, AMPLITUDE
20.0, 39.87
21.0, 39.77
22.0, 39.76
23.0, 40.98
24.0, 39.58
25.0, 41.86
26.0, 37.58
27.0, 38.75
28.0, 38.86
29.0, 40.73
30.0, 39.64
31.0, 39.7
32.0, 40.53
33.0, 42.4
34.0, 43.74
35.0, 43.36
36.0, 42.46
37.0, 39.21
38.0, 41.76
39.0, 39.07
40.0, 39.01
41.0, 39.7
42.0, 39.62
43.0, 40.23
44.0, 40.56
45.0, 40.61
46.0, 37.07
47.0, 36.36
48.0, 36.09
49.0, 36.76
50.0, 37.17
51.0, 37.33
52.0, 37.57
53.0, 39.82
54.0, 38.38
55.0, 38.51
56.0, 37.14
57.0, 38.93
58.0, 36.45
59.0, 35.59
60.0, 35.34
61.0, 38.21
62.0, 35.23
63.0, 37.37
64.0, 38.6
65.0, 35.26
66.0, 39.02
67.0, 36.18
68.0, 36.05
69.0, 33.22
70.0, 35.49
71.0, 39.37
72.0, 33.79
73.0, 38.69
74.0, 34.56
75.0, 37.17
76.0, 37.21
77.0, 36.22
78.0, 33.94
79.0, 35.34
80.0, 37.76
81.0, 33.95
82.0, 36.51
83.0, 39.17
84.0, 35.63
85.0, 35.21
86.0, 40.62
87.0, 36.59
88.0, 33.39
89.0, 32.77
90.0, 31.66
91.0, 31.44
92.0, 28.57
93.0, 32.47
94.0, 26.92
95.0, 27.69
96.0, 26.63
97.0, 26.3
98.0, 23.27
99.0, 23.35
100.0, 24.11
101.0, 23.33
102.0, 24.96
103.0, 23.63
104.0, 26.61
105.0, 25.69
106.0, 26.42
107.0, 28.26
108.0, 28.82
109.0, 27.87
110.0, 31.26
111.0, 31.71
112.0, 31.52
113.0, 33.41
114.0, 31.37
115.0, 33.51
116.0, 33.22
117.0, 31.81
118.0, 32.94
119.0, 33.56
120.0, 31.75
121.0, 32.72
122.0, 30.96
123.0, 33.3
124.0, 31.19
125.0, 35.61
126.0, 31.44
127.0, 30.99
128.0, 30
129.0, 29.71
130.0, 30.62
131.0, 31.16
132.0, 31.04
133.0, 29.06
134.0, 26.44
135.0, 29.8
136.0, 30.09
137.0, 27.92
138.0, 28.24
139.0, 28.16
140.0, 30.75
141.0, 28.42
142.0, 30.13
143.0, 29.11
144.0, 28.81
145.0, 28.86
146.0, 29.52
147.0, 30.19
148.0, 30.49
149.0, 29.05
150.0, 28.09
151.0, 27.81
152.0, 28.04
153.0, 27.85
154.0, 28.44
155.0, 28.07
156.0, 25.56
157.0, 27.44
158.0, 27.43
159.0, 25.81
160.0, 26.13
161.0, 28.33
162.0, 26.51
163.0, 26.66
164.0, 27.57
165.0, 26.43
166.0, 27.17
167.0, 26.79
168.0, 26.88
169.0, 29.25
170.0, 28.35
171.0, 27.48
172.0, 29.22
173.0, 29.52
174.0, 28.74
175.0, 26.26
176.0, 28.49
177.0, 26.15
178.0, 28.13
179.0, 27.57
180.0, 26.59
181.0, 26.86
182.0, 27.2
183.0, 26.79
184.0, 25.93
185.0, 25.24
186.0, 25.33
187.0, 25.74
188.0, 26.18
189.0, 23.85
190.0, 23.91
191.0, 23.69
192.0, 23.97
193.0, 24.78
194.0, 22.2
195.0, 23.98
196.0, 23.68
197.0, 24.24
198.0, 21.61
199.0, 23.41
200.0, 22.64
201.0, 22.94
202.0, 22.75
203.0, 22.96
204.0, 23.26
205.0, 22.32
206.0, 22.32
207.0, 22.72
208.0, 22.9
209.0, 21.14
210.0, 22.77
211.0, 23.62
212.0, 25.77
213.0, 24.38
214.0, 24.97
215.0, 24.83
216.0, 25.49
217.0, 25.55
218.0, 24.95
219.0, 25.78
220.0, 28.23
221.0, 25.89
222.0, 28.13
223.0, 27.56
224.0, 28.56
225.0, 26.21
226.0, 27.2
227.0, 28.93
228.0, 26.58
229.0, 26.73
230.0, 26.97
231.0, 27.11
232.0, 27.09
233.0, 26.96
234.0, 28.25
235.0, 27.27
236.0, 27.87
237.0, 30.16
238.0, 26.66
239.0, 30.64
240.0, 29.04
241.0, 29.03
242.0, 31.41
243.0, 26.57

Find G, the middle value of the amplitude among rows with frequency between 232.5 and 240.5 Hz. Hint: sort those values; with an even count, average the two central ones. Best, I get 28.1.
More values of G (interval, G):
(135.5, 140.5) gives 28.2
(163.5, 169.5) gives 27.0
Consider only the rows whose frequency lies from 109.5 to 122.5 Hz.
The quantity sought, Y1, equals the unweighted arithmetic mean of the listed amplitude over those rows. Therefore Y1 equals 32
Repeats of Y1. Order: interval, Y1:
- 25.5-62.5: 39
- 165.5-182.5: 28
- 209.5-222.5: 25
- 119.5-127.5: 32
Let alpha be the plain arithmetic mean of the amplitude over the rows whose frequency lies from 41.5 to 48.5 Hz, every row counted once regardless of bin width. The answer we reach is 39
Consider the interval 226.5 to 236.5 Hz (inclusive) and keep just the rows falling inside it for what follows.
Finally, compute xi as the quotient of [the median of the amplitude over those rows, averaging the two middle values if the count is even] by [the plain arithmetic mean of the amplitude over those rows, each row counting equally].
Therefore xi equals 0.990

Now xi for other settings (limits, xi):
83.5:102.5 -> 0.961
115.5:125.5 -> 1.004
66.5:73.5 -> 0.998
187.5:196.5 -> 0.995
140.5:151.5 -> 0.997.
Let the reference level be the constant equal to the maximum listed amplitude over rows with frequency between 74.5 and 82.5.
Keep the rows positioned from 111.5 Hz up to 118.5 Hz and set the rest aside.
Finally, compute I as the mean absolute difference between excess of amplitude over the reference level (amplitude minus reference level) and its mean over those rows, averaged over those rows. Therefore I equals 0.8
